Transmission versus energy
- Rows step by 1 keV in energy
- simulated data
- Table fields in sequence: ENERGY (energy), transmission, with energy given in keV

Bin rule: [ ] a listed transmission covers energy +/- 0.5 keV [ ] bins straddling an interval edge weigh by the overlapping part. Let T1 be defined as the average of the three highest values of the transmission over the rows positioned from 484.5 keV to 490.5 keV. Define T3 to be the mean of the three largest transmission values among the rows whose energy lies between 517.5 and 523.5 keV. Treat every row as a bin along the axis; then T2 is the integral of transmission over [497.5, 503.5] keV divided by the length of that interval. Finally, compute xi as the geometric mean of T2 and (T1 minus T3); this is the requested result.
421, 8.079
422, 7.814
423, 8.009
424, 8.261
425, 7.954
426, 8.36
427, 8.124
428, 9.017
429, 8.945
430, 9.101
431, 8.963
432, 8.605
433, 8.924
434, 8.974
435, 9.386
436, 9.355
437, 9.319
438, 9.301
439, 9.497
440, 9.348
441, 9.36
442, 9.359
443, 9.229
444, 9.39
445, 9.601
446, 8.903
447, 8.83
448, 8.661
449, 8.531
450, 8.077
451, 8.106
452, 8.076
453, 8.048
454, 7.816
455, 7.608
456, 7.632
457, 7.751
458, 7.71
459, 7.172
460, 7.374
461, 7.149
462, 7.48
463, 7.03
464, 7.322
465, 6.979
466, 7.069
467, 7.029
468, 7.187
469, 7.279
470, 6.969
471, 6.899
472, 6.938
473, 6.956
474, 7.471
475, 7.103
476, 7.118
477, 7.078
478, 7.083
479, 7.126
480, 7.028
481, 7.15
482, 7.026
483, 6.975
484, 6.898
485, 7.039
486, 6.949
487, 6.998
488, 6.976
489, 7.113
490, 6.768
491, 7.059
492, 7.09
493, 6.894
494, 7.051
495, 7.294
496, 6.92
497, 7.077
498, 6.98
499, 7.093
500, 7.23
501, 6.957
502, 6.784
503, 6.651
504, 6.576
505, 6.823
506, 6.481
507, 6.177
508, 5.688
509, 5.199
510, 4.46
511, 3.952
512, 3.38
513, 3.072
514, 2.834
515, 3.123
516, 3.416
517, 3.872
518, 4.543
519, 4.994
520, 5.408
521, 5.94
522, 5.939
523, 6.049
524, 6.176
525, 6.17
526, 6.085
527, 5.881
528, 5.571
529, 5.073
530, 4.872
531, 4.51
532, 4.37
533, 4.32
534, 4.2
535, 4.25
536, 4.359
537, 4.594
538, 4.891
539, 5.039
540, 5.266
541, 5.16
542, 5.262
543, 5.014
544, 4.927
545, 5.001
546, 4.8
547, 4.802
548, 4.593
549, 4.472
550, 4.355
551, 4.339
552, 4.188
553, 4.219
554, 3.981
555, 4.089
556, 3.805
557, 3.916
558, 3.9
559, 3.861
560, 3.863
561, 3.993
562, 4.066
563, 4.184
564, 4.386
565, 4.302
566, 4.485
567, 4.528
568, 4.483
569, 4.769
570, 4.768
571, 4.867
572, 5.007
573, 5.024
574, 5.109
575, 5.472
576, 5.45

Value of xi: 2.7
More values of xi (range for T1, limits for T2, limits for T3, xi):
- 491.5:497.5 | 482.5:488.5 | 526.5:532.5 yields 3.4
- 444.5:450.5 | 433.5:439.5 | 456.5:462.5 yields 3.7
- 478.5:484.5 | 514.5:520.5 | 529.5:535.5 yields 3.3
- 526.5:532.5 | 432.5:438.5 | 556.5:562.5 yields 3.7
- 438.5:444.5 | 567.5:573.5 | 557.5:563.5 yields 5.1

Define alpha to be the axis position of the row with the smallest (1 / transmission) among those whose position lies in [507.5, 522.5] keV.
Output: 521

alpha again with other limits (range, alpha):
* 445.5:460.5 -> 446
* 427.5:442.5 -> 439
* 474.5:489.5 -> 481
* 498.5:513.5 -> 500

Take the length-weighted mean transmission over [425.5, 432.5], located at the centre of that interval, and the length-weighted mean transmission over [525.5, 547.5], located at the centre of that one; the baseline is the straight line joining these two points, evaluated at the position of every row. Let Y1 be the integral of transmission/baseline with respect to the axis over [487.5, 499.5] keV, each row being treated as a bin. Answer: 13.09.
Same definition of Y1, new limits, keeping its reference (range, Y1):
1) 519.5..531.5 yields 12.73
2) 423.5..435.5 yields 12.02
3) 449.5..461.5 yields 11.87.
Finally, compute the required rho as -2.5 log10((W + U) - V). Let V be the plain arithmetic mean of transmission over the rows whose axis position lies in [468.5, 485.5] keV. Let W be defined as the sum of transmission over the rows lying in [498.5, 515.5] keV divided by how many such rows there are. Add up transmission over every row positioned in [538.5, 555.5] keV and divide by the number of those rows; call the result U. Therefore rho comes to -1.2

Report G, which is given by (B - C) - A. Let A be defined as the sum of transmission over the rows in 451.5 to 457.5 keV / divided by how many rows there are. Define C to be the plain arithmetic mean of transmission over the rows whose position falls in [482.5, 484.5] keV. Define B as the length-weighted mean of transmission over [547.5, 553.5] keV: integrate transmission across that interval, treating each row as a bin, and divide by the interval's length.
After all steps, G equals -10.4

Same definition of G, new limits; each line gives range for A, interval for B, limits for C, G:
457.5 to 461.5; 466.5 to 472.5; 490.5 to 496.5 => -7.4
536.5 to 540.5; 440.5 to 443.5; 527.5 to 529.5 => -1.0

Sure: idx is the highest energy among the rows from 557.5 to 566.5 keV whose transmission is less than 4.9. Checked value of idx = 566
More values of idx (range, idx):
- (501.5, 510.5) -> 510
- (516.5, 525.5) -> 518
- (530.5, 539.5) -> 538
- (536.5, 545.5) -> 538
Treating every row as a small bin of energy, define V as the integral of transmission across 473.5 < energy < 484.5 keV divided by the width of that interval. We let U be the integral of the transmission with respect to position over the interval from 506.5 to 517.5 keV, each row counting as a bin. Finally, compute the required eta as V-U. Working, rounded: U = 45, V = 7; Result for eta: -38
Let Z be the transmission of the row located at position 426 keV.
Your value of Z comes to 8.36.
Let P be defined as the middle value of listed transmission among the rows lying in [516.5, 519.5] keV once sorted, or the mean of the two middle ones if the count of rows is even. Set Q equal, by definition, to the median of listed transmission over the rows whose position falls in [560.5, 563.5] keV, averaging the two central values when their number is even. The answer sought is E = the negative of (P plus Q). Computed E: -9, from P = 5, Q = 4.1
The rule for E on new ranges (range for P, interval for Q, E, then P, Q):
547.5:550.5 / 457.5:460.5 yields -12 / 4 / 7.4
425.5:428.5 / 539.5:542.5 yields -14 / 8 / 5.3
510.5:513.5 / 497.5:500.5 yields -10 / 3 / 7.1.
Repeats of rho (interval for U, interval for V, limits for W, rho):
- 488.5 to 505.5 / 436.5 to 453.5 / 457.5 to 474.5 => -1.8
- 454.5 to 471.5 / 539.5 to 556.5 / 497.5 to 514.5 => -2.3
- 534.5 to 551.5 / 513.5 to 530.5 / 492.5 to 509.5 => -2.0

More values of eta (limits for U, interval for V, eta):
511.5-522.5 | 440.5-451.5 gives -38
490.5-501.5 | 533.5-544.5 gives -73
